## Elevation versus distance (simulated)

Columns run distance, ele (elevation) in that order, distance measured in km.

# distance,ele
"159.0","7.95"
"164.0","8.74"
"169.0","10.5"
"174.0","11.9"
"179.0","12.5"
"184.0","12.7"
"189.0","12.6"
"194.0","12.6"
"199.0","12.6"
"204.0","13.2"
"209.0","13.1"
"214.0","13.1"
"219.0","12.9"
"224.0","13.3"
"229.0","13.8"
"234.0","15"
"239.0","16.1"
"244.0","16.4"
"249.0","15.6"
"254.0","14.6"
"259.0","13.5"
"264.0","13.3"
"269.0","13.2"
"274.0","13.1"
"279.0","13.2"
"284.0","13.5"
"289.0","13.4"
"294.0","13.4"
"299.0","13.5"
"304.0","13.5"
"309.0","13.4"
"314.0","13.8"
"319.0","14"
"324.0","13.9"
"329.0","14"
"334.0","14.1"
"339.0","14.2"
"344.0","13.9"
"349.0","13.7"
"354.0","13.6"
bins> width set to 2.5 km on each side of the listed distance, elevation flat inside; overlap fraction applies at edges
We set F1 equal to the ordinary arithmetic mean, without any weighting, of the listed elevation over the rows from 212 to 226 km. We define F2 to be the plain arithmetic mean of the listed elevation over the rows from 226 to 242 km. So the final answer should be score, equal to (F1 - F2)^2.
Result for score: 3.5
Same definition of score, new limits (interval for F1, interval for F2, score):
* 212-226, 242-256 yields 5.9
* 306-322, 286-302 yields 0.1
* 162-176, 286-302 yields 9.3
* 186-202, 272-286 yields 0.4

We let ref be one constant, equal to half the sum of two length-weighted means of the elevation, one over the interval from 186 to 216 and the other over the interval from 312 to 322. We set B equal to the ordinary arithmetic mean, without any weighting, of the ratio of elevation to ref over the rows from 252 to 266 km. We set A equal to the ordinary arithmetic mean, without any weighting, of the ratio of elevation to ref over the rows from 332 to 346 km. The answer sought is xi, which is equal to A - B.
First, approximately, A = 1.051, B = 1.031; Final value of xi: 0.02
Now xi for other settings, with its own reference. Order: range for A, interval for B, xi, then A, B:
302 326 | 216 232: 0.03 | 1.025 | 0.996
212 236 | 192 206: 0.06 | 1.018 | 0.956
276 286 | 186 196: 0.06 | 0.998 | 0.942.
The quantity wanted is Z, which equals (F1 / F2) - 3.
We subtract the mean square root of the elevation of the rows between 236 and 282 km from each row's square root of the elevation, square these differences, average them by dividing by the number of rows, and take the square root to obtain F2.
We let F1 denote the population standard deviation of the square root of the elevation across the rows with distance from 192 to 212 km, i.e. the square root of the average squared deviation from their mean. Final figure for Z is -2.8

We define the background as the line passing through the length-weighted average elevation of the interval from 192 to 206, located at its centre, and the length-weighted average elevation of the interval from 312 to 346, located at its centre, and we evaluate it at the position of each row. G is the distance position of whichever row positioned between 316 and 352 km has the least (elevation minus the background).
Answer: 349.0 km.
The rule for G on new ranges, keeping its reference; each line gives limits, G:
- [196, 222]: 199.0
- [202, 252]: 219.0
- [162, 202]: 164.0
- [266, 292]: 274.0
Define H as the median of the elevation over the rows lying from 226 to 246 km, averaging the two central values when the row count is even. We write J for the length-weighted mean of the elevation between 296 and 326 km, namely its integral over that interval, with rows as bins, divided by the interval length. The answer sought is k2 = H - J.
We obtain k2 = 1.9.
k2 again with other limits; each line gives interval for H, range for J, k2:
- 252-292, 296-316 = -0.2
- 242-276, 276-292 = 0.1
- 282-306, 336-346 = -0.6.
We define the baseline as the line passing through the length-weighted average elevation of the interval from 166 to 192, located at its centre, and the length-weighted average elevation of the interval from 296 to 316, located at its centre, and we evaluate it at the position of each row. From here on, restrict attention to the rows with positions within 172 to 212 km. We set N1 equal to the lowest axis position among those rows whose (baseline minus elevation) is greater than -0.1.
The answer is 174.0 km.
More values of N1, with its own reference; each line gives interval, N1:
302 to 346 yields 304.0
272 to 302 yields 274.0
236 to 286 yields 274.0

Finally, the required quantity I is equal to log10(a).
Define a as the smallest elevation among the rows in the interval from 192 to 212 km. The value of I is 1.10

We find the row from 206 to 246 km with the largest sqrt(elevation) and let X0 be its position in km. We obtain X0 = 244.0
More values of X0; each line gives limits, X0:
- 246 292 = 249.0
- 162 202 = 184.0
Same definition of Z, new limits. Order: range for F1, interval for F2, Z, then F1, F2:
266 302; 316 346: -1.6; 0.02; 0.01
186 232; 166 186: -2.6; 0.05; 0.13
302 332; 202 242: -2.8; 0.03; 0.14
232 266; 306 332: 1.8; 0.15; 0.03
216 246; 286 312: 23.3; 0.18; 0.01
